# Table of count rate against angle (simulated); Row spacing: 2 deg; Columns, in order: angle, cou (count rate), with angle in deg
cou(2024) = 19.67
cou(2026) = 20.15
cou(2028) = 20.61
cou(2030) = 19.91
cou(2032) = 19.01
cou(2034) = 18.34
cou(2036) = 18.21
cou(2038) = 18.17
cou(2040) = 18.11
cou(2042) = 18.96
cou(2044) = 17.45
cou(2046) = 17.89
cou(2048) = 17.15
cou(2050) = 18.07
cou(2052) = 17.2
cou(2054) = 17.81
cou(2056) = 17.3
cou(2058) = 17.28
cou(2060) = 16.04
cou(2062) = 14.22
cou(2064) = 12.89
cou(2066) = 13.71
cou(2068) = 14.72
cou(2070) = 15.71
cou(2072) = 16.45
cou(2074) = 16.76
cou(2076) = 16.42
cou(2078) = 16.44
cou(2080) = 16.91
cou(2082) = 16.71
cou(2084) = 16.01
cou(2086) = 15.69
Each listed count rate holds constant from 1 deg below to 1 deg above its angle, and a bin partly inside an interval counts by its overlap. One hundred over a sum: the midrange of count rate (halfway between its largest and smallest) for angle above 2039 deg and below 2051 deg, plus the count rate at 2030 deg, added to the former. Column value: 2.6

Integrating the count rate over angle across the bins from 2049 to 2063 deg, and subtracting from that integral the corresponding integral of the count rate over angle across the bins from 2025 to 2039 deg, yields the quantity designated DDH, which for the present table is -33.0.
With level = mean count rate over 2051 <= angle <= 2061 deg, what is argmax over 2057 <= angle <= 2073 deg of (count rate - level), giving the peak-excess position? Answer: 2058 deg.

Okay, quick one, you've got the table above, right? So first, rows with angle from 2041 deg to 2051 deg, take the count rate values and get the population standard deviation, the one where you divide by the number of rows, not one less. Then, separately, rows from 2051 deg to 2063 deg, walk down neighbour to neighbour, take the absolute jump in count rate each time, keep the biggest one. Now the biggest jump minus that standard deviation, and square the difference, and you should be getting 1.4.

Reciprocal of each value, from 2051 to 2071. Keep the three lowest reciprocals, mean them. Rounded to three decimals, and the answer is 0.057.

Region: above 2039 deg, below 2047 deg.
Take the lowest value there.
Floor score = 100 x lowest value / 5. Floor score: 349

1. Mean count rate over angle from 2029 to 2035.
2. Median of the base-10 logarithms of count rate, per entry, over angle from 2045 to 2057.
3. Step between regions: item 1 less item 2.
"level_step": 17.8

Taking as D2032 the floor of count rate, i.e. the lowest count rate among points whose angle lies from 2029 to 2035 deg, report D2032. 18.34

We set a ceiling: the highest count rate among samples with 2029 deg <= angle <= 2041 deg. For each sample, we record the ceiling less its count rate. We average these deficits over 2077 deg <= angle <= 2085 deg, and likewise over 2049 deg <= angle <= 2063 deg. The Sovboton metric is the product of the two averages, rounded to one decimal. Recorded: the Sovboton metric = 10.4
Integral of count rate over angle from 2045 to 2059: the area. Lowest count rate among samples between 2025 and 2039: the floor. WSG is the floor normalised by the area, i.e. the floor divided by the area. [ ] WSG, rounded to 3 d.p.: 0.074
